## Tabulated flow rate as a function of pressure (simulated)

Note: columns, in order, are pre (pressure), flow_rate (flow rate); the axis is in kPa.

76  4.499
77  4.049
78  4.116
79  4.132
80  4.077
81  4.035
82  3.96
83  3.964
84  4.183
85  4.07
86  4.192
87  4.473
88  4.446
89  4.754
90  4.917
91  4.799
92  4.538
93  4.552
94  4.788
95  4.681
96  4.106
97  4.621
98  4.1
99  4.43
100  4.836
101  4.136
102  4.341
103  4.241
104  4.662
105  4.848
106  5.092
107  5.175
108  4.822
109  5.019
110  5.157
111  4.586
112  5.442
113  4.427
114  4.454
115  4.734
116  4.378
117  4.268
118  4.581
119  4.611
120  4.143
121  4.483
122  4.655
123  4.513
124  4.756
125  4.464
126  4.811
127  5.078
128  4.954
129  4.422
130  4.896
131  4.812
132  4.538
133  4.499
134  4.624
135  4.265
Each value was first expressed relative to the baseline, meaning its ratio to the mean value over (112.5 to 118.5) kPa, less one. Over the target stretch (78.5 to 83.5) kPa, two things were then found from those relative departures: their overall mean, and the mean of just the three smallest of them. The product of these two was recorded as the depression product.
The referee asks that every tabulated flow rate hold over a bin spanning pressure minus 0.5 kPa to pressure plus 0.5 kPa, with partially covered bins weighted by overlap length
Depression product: 0.011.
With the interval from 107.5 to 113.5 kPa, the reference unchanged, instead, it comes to 0.003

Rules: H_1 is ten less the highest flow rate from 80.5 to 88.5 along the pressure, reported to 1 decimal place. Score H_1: 5.5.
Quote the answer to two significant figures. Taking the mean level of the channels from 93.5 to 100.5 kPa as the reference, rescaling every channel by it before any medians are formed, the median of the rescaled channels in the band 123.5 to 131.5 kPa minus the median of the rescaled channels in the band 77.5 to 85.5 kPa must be 0.16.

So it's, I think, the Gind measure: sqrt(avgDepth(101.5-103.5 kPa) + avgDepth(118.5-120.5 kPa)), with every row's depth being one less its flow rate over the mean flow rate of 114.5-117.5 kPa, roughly 0.24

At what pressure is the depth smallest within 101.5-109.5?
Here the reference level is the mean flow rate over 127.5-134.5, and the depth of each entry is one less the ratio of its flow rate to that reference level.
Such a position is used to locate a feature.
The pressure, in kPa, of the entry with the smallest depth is 107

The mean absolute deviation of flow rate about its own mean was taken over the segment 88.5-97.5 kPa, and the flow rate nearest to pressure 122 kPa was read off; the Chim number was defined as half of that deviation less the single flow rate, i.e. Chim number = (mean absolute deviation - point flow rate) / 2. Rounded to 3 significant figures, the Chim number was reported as -2.25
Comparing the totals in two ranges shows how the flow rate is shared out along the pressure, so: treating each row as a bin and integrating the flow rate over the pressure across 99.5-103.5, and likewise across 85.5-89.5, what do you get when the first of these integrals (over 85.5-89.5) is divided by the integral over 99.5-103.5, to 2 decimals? 1.02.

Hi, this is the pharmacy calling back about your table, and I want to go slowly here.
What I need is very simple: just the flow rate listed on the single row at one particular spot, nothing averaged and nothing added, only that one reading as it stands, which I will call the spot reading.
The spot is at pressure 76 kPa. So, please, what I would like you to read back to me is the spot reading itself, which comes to 4.499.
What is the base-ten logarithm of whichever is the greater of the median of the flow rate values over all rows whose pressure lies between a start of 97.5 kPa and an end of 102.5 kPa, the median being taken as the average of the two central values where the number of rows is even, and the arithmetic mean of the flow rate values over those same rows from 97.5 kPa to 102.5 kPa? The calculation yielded 0.640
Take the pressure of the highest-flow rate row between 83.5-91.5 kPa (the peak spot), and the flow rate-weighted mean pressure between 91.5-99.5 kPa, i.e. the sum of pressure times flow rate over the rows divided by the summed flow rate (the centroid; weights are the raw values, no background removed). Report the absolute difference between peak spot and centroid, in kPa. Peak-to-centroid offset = 5.4 kPa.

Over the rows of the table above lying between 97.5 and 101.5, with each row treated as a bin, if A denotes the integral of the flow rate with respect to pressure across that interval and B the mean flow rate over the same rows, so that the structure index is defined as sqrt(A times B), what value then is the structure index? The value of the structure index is 8.75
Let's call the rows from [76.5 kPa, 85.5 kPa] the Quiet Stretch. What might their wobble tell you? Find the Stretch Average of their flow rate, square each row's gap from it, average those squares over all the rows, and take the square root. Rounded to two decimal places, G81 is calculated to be 0.07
